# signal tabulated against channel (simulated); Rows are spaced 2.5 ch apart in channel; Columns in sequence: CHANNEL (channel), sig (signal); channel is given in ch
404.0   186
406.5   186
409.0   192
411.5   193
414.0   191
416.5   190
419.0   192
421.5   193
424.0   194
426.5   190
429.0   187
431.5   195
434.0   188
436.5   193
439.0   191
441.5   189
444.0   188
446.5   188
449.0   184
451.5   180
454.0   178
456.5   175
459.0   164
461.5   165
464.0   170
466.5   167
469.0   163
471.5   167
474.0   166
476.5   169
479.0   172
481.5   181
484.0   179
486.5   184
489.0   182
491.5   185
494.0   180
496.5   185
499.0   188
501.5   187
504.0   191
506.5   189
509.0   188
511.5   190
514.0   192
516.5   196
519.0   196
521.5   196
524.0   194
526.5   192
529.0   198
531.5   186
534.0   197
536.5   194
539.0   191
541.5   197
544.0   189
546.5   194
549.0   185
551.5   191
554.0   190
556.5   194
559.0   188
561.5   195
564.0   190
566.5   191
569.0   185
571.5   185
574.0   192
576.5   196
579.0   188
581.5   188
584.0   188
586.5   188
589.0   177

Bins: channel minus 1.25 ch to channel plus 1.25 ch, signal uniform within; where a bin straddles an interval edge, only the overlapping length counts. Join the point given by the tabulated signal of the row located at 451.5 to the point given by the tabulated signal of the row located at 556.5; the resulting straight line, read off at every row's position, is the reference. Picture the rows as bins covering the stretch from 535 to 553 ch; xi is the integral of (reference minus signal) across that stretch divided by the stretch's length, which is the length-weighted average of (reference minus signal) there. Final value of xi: 1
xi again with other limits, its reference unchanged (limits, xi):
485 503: 1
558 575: 6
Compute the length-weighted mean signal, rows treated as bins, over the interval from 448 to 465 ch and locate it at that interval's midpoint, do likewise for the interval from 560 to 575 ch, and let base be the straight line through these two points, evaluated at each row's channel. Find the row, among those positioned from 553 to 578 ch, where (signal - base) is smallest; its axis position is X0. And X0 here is 571.5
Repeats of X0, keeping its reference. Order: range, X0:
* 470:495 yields 474.0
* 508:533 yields 531.5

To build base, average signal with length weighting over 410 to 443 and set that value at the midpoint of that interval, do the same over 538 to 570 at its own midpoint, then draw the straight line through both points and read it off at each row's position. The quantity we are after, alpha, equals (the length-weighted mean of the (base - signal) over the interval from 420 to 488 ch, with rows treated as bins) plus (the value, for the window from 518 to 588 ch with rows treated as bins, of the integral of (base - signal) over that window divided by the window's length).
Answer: 11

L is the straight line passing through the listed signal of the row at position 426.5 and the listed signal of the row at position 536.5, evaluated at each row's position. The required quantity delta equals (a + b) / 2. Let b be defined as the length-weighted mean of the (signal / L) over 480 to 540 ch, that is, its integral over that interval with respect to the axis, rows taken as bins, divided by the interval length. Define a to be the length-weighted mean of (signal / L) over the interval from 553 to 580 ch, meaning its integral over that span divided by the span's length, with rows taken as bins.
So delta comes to 0.98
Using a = 0.98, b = 0.98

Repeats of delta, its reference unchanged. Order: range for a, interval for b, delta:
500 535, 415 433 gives 1.00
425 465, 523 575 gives 0.97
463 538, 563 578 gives 0.96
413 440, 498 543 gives 1.00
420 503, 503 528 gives 0.97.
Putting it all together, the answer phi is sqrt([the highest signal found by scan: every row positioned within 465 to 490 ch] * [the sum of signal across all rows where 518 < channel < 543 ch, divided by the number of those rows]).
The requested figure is 189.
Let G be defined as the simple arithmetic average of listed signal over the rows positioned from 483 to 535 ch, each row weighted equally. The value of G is 189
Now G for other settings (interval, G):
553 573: 190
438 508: 179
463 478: 167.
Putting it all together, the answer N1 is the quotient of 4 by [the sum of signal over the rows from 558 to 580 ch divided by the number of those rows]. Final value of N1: 0.0211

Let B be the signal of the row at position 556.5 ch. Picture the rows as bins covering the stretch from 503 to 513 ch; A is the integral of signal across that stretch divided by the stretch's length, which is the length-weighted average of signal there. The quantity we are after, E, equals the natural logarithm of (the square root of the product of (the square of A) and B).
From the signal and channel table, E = 7.88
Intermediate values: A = 190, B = 194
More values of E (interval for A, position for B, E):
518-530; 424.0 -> 7.91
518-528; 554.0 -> 7.89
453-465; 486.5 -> 7.74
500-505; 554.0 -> 7.86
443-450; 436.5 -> 7.86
